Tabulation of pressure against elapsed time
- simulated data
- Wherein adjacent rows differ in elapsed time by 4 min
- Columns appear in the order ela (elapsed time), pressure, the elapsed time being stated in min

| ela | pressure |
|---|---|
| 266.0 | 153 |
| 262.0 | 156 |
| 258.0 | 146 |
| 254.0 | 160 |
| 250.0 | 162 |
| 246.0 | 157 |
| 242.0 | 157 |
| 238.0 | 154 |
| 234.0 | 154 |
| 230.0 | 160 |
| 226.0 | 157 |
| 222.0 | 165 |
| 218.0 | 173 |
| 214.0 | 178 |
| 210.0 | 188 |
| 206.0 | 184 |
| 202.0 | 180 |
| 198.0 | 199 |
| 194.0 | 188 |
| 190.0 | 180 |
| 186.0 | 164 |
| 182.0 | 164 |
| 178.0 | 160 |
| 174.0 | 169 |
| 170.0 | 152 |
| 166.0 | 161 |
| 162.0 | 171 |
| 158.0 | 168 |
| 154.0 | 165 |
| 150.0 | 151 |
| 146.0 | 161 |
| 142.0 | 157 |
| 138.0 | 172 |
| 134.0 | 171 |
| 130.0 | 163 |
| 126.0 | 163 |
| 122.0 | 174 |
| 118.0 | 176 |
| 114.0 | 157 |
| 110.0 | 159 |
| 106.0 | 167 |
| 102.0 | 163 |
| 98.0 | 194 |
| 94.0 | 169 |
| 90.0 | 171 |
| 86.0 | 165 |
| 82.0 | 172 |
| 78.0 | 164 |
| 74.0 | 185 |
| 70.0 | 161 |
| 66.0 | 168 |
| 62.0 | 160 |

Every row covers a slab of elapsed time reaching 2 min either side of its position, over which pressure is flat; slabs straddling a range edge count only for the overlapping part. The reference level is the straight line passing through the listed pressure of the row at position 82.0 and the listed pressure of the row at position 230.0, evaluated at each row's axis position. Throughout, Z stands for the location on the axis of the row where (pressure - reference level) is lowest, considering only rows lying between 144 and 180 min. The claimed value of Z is 150.0 min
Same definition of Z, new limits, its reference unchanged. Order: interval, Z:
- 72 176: 150.0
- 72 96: 78.0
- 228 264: 258.0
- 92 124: 114.0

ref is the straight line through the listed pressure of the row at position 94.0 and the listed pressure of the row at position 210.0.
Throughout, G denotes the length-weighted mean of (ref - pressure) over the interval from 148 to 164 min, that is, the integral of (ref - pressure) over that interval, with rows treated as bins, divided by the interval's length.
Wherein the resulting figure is 15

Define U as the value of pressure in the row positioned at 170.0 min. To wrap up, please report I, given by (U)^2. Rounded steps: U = 152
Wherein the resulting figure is 23104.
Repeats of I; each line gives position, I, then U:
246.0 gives 24649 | 157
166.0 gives 25921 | 161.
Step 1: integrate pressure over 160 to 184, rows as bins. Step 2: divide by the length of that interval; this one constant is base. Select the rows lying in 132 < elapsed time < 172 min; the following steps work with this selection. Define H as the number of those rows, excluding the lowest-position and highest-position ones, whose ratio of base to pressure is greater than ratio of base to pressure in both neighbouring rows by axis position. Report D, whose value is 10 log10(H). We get 3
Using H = 2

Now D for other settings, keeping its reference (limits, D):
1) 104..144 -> 0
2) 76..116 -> 5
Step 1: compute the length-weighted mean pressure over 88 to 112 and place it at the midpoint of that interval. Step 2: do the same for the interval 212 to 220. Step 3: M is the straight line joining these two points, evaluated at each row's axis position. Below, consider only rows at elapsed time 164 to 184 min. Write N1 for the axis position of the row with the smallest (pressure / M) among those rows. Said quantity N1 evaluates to 170.0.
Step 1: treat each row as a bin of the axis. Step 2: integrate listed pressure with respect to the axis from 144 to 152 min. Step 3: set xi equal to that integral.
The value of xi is 1248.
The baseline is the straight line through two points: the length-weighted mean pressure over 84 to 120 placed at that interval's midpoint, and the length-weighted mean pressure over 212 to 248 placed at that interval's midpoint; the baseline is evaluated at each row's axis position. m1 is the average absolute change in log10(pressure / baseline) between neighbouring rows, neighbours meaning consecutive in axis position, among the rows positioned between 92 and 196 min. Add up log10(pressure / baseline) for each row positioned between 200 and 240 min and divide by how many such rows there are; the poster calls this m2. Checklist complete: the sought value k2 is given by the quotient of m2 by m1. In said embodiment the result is 0.7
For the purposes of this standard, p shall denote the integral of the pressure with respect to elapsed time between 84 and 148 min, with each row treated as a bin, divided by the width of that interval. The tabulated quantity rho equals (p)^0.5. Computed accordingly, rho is 12.9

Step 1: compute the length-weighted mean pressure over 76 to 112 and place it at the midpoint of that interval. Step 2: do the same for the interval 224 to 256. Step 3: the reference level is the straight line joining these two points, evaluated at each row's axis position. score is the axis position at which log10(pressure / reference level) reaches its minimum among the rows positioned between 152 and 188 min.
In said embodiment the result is 170.0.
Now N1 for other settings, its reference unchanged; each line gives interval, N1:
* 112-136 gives 114.0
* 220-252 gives 238.0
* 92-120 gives 114.0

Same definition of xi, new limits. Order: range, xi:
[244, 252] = 1276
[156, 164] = 1356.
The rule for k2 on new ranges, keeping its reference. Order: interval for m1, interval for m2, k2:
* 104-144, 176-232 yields 1.4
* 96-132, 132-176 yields -0.3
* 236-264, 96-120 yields 0.0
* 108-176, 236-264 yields -0.6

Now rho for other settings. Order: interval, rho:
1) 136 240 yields 13.0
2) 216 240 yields 12.7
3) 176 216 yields 13.4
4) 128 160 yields 12.8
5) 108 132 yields 12.9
